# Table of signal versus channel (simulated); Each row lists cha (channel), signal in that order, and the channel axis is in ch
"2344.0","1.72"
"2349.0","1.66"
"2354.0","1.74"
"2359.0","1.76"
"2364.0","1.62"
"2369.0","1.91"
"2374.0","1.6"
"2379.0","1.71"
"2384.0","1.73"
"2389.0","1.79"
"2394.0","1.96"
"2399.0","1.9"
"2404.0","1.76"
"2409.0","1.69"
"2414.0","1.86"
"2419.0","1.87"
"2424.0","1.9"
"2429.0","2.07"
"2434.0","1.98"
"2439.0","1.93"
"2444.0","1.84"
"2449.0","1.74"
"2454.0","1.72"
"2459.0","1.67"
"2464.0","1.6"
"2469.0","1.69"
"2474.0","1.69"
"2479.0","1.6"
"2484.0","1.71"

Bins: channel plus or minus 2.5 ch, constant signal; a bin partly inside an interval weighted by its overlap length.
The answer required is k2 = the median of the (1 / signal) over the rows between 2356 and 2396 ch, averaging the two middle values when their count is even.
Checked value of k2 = 0.573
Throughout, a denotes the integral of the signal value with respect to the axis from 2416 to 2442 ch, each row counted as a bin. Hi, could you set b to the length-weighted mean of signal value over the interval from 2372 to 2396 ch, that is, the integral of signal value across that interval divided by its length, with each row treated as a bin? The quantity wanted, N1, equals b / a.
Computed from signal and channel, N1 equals 0.035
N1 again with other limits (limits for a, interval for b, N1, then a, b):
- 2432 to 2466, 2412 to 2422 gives 0.031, 61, 1.87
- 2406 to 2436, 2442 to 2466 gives 0.030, 57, 1.71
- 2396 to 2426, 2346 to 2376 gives 0.031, 55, 1.72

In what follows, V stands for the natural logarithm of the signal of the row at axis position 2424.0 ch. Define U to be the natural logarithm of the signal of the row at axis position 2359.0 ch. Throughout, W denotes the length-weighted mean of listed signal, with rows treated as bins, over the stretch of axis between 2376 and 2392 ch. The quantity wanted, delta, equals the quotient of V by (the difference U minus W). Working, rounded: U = 0.57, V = 0.64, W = 1.75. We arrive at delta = -0.54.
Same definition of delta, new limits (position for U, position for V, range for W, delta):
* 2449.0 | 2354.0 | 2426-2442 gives -0.39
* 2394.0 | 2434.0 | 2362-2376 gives -0.65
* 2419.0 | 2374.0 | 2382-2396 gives -0.39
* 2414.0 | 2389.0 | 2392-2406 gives -0.46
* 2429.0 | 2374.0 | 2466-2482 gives -0.50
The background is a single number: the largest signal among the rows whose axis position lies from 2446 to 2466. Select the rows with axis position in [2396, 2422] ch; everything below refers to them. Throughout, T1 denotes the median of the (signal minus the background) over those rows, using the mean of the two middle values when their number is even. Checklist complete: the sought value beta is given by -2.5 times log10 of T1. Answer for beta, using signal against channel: 2.3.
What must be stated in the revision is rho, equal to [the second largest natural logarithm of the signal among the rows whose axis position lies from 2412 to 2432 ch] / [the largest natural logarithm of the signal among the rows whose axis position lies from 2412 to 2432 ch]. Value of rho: 0.882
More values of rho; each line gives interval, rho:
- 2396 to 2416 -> 0.967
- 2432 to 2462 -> 0.963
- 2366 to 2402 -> 0.962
